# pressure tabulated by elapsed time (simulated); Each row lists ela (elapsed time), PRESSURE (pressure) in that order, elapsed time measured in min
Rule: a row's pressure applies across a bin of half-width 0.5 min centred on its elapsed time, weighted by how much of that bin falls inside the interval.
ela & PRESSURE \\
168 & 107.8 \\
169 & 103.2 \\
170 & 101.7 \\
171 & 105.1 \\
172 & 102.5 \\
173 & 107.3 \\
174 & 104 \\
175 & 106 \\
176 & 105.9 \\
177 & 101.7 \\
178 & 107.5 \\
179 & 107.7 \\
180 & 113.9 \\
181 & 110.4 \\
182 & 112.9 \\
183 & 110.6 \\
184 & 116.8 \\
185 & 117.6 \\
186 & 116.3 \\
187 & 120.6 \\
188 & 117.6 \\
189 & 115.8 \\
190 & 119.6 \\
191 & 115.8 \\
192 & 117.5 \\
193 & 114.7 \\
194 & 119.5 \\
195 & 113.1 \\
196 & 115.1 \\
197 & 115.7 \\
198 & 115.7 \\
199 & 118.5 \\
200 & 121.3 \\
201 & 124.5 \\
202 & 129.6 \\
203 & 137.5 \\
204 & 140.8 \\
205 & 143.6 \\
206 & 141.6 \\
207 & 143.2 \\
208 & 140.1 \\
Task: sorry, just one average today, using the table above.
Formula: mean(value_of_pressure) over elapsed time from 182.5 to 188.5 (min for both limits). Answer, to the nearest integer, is 117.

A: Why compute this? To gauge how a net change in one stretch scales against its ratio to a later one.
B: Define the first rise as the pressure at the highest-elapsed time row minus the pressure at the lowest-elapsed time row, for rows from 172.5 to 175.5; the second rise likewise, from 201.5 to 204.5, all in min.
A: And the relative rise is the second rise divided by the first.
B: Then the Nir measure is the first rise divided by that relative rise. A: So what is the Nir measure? 0.2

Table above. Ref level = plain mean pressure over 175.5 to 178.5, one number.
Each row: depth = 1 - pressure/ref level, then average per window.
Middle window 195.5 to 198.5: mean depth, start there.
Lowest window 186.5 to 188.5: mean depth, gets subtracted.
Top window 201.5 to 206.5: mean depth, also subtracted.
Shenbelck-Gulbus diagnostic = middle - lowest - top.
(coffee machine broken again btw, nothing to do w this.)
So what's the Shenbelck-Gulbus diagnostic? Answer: 0.35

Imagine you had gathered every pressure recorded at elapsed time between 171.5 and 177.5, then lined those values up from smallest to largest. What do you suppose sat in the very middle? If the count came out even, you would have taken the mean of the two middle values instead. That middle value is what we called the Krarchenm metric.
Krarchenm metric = 105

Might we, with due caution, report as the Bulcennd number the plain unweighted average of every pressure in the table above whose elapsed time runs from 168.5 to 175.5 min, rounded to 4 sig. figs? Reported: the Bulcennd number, 104.3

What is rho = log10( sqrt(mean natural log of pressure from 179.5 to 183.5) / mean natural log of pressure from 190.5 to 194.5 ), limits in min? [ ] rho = -0.341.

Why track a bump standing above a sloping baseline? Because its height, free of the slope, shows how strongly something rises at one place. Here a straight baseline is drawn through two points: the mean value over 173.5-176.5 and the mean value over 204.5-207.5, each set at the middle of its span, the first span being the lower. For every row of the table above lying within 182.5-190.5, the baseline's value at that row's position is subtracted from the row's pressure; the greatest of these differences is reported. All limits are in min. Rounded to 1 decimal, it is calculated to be 0.8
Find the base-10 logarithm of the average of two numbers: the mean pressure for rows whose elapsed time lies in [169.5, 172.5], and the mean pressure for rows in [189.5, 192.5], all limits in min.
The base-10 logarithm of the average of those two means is 2.04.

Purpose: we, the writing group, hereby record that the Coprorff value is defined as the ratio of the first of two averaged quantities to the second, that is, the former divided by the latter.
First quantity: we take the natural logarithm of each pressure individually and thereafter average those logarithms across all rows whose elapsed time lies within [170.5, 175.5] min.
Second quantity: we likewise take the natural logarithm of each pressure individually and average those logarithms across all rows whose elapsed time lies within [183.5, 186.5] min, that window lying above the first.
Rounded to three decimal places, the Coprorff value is 0.977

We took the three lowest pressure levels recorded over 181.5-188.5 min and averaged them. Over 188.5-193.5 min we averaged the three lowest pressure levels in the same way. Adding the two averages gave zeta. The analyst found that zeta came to 229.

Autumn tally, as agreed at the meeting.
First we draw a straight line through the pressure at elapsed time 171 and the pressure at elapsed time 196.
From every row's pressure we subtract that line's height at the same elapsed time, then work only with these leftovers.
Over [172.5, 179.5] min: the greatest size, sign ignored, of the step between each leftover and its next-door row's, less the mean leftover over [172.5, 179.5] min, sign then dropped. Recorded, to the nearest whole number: 7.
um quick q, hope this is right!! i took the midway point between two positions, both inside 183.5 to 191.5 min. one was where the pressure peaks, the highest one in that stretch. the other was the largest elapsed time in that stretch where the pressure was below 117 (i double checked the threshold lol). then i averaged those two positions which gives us 189.0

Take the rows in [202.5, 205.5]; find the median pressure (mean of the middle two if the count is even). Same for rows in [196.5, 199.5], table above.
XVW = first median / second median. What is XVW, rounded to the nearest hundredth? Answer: 1.22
